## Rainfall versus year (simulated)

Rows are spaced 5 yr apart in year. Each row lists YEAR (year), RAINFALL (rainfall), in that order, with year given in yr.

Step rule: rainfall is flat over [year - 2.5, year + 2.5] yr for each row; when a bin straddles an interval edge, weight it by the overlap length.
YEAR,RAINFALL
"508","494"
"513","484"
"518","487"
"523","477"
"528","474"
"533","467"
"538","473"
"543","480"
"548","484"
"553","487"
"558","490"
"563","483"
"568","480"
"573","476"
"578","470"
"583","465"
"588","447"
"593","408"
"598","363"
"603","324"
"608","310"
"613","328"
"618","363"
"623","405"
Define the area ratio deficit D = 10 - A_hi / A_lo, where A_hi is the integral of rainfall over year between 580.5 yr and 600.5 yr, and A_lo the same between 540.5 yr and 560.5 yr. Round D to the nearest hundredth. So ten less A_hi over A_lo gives 9.13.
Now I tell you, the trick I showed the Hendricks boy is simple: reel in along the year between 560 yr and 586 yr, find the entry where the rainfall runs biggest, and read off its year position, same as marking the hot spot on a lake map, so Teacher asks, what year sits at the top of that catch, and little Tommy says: 563 yr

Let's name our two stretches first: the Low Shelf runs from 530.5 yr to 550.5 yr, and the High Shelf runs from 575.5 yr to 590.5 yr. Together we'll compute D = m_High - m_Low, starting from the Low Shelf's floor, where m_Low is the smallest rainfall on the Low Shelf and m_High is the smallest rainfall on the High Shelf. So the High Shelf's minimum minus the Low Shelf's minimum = -20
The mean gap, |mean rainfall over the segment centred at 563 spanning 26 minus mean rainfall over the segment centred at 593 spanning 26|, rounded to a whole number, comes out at 82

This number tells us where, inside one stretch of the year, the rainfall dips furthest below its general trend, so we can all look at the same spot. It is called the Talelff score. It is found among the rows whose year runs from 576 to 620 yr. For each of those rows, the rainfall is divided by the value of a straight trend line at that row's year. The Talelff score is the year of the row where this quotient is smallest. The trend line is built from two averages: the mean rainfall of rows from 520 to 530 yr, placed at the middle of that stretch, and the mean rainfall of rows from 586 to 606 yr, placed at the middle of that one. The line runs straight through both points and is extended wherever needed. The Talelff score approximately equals 608 yr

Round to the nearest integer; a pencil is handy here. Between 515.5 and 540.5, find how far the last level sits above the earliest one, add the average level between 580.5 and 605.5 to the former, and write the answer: 387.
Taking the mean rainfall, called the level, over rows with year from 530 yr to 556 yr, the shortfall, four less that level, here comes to -474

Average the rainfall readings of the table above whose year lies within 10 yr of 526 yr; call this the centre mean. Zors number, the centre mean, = 476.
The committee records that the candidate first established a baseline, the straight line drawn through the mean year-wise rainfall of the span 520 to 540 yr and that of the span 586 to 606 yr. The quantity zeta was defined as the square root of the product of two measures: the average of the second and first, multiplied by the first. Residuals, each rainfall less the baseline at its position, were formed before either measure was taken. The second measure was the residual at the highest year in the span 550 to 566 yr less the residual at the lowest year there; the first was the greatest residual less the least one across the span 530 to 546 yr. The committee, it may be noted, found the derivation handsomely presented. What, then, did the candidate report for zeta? 22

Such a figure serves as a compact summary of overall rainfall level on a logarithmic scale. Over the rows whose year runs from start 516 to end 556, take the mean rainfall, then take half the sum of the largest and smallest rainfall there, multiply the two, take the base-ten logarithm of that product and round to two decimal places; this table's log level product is 5.36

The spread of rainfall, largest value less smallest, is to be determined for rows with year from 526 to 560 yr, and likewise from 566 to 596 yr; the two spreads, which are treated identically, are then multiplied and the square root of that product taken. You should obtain 41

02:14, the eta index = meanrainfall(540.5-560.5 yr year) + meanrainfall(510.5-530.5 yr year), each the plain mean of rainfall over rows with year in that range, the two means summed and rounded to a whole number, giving 966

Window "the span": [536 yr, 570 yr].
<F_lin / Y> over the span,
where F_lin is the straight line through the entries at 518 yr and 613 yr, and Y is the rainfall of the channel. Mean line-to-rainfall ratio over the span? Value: 0.89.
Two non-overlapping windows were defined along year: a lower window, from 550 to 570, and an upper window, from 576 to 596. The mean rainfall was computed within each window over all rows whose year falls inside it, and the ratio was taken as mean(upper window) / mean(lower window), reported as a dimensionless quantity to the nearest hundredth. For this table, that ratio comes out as 0.92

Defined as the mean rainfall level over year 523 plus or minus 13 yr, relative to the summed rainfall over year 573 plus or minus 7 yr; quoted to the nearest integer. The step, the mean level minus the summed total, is -948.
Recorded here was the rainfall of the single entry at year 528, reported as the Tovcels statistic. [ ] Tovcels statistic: 474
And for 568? 480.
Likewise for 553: 487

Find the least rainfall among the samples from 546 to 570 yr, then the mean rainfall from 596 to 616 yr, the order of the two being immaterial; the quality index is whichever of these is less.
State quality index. 331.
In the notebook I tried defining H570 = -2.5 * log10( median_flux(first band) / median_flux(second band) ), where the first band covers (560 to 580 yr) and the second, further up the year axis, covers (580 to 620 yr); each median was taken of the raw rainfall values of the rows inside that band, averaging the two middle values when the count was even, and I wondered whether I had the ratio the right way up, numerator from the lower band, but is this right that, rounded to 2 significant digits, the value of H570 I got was -0.30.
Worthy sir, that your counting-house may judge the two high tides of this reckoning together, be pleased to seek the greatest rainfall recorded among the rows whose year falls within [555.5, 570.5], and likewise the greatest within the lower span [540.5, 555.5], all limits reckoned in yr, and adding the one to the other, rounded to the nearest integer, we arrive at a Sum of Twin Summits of 977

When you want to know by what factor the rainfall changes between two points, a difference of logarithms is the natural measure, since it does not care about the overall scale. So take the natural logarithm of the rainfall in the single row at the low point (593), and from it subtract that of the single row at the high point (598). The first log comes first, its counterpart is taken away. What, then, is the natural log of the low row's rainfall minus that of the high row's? 0.12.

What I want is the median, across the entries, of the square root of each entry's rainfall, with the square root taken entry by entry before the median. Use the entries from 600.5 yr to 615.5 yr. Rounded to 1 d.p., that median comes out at 18.0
